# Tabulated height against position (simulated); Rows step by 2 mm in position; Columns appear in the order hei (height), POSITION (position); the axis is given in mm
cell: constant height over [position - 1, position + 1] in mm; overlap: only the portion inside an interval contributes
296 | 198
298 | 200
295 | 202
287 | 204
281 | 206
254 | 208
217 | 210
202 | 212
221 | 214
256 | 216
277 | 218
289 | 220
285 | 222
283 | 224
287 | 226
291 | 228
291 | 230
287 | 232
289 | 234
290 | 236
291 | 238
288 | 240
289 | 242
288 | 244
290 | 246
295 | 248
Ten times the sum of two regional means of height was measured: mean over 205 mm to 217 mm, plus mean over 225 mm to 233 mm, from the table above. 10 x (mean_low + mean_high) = 5275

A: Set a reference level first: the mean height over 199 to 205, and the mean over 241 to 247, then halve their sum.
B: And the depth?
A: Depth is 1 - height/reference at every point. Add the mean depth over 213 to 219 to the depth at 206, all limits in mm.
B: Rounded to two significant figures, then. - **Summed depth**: 0.17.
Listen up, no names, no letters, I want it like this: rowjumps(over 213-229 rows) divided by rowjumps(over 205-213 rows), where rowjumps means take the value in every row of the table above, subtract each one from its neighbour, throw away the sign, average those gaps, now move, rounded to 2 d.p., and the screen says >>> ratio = 0.44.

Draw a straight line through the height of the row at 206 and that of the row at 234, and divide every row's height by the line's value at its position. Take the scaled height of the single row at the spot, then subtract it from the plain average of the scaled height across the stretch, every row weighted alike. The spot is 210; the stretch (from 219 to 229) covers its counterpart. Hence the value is 0.23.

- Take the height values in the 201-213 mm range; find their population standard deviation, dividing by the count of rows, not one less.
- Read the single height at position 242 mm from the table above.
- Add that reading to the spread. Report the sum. 324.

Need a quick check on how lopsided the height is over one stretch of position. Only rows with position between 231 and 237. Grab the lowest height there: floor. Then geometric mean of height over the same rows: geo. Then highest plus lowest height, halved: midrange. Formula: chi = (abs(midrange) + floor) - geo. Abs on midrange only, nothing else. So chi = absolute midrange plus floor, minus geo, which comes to 287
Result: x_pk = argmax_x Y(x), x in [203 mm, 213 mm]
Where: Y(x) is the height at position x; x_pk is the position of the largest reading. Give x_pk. 204 mm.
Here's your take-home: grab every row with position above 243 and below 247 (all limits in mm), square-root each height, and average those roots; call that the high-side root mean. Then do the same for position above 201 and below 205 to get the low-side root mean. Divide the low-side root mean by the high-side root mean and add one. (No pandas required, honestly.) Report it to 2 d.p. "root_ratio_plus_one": 2.00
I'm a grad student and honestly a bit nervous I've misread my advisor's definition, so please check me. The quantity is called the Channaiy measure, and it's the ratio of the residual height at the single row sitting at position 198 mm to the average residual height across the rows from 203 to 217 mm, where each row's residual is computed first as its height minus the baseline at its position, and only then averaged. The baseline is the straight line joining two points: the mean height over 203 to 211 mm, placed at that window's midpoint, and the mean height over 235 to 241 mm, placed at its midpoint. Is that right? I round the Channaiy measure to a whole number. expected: -3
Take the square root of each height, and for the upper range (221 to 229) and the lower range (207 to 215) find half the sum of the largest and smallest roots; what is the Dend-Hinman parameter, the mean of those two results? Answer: 16.0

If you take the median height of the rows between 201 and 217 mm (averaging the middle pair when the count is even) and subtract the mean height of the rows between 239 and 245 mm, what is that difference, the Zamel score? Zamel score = -33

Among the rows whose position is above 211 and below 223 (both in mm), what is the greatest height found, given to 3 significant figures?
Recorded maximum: 289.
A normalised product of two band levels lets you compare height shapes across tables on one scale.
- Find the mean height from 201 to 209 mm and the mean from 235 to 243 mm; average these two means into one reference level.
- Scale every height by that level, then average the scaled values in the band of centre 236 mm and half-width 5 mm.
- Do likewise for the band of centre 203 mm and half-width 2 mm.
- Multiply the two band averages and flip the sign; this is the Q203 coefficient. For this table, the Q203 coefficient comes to -1.04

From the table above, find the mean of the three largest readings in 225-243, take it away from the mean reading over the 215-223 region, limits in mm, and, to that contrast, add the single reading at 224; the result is 269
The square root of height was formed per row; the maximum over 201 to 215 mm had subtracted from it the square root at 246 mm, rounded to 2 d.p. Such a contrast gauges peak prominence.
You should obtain 0.15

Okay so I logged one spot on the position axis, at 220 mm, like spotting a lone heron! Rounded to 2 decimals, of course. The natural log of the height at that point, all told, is 5.67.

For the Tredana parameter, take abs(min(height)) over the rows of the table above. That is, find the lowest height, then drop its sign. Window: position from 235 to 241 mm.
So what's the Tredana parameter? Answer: 288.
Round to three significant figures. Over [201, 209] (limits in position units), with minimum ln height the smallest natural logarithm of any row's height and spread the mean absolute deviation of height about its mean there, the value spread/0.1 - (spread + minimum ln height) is 108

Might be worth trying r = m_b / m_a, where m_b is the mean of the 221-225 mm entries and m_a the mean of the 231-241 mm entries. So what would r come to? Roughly 0.98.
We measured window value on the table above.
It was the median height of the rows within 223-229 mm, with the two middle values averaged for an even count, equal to 287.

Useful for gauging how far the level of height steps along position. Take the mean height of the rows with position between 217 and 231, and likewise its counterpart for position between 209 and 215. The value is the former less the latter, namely 73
